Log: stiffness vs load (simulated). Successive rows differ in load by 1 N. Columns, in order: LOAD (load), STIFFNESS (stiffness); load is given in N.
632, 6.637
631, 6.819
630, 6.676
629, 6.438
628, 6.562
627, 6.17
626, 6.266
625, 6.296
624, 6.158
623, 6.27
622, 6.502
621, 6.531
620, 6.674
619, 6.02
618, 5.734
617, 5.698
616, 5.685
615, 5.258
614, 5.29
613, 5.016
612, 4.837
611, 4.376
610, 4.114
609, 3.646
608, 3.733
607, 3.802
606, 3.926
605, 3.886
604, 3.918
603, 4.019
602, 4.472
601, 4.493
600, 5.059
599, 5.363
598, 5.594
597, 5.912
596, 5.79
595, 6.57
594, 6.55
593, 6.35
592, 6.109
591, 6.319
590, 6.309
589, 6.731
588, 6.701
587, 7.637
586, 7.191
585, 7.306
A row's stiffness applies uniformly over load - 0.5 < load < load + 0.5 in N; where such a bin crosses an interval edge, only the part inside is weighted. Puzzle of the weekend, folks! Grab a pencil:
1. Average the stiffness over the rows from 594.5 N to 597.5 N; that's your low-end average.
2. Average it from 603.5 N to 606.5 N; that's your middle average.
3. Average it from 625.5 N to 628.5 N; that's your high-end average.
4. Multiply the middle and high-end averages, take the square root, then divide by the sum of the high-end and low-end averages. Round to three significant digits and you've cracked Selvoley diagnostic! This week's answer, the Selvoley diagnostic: 0.401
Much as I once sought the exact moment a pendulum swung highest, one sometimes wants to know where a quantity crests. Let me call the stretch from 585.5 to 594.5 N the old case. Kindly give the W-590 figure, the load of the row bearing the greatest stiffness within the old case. 587 N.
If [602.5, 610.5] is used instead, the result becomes 610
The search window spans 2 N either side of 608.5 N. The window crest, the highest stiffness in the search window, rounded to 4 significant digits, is 4.114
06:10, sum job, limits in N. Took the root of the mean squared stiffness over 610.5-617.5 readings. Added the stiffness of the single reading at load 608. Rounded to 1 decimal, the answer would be 8.9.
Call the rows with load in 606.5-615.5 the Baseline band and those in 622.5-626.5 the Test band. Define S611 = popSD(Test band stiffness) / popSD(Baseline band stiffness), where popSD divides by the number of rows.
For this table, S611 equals 0.1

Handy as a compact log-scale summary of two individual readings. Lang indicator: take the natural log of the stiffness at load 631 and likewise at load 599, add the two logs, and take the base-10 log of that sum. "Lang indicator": 0.556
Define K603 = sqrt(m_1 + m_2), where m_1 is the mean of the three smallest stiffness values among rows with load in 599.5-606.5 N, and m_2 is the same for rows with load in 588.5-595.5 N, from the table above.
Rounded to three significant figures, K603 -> 3.19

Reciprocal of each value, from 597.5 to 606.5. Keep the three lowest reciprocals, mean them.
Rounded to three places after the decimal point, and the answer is 0.188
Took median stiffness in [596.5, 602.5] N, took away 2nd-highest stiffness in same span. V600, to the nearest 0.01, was -0.38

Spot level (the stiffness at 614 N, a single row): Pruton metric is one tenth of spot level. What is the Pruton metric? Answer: 0.53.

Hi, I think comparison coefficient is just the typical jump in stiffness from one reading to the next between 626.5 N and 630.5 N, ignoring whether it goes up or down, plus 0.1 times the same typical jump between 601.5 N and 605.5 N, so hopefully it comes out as 0.27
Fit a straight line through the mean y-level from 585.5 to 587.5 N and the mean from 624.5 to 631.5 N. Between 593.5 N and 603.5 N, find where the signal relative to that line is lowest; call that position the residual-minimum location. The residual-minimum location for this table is 603 N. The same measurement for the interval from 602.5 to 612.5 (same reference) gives 609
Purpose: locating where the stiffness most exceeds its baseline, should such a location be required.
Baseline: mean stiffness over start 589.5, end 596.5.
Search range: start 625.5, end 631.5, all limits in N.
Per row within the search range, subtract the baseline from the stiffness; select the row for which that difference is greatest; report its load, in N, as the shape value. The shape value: 631 N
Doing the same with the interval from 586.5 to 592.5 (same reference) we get 587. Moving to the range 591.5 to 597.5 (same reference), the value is 595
